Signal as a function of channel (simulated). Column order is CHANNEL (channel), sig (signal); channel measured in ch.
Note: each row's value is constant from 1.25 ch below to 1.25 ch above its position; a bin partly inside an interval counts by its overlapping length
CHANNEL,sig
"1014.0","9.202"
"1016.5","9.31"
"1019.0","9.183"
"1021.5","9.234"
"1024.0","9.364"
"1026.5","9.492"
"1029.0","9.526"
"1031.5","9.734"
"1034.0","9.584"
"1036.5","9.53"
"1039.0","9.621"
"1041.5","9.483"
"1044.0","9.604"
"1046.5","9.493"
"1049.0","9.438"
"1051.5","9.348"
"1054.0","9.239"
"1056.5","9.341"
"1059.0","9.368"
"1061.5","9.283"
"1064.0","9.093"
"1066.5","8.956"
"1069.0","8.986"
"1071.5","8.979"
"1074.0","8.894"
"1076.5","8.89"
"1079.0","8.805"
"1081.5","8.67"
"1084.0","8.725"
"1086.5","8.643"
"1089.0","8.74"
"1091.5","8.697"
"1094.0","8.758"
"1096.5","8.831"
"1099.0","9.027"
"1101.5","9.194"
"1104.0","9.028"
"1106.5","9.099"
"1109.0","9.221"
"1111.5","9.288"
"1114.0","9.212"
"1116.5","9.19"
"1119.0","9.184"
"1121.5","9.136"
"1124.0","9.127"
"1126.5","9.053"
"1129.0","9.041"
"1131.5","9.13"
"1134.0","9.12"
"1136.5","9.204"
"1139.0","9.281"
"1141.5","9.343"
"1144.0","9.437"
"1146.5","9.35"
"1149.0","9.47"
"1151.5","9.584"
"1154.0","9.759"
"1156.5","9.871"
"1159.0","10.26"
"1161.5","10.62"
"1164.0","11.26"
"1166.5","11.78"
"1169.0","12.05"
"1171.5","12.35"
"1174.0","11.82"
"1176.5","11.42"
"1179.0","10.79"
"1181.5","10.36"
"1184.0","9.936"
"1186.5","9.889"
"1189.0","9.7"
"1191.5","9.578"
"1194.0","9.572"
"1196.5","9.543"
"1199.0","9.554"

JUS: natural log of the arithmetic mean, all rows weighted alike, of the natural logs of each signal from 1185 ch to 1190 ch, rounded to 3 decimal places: 0.825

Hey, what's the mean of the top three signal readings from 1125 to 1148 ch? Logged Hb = 9.4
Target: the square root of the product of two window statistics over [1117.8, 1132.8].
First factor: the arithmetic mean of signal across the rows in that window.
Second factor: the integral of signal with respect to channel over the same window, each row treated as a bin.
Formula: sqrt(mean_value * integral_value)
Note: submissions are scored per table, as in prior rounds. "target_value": 35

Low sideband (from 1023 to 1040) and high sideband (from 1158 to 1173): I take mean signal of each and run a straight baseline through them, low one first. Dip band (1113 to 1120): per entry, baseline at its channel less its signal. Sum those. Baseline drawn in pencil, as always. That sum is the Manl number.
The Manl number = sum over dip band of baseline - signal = 4.6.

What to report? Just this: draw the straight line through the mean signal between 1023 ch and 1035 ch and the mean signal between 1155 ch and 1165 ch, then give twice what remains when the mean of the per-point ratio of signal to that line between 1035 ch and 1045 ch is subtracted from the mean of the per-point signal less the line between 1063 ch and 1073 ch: -3.6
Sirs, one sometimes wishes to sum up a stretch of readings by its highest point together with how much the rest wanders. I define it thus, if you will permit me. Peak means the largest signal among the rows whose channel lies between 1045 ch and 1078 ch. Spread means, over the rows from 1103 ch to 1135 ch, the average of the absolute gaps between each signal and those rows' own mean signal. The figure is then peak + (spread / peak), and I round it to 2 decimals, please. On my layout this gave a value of 9.50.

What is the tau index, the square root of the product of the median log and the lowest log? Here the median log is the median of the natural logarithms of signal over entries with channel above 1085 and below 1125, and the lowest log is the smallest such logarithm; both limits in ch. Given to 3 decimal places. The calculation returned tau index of 2.183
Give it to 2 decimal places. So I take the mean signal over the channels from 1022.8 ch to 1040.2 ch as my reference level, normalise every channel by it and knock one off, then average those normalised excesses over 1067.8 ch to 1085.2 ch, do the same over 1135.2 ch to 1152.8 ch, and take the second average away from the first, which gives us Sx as -0.06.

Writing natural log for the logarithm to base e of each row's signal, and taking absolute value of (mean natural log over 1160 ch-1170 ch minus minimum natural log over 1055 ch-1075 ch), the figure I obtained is 0.25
